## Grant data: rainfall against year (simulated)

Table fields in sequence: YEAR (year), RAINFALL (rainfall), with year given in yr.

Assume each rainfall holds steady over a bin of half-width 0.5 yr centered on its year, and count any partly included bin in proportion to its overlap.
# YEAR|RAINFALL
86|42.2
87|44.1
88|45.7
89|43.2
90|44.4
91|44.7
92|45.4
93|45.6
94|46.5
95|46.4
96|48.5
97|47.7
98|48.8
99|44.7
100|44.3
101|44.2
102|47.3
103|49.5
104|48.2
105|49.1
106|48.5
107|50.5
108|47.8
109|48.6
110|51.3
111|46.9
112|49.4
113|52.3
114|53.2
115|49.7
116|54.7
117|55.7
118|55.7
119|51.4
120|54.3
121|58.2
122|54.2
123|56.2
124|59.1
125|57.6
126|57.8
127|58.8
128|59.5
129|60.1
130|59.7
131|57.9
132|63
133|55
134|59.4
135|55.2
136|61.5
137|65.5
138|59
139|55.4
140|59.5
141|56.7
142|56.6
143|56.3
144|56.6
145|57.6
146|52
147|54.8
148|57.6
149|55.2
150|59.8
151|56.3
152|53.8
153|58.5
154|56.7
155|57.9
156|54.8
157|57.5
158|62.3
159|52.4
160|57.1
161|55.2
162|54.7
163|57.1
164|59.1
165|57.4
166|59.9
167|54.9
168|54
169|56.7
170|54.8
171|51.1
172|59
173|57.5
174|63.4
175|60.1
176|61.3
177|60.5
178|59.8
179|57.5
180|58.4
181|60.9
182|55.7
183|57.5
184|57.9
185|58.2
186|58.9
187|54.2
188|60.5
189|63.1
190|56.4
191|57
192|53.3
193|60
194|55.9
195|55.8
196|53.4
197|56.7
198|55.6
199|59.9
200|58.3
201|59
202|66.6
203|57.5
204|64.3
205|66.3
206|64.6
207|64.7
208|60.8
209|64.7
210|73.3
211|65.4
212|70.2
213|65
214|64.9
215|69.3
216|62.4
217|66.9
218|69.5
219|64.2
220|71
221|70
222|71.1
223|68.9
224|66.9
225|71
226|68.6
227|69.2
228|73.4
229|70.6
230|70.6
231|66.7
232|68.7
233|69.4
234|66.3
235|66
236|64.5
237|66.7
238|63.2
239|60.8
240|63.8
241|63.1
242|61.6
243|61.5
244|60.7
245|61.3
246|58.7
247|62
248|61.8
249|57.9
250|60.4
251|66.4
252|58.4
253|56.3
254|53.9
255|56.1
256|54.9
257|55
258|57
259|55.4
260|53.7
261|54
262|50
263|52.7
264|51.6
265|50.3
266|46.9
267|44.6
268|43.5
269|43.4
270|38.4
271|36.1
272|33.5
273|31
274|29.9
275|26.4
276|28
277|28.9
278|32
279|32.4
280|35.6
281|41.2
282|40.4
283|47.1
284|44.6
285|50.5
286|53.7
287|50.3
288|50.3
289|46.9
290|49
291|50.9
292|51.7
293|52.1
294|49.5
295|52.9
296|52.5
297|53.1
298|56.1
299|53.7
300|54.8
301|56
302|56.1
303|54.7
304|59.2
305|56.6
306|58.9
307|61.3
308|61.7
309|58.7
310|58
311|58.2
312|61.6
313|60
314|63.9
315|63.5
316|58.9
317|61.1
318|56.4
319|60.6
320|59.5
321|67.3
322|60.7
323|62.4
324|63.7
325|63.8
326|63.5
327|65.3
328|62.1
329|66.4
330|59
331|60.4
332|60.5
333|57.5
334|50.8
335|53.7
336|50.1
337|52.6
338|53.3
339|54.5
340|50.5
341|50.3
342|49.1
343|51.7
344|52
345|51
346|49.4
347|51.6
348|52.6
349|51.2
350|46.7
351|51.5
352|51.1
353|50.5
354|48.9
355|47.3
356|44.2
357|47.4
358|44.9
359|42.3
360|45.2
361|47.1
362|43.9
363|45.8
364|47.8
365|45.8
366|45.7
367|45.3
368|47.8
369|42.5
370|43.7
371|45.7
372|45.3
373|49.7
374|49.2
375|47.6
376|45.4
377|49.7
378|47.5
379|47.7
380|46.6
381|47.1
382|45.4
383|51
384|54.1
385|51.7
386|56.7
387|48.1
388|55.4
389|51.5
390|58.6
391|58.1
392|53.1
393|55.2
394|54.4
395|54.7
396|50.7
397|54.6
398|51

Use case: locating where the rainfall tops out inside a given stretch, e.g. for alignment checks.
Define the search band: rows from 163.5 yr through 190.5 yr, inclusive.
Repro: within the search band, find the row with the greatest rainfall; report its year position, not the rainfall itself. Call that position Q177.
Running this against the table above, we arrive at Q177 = 174 yr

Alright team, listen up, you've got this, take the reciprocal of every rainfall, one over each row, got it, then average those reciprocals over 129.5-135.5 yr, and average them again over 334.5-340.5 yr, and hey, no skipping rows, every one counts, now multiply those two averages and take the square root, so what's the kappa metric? 0.0181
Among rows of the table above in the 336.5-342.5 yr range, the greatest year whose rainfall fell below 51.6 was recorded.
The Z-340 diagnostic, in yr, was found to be 342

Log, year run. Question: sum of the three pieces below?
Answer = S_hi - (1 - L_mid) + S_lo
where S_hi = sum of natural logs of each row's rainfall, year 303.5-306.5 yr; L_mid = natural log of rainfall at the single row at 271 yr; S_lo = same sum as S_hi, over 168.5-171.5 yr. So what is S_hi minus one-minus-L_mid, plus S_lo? 26.8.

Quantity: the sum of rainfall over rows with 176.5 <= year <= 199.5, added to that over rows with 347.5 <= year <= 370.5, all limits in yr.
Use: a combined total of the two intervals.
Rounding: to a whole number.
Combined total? 2406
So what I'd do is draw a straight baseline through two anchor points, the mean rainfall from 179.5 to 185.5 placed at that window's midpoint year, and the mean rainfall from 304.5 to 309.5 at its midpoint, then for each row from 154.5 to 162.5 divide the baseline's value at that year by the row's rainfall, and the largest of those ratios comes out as 1.10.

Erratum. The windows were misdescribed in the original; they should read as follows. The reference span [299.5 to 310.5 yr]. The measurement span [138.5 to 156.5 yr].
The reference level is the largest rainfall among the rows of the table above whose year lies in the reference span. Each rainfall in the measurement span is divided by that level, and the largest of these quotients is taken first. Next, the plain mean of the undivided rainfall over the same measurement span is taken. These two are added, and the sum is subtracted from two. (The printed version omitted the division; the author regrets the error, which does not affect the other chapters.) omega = -55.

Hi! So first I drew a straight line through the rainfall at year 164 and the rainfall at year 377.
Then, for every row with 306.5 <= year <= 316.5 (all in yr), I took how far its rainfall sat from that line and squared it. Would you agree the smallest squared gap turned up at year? 310 yr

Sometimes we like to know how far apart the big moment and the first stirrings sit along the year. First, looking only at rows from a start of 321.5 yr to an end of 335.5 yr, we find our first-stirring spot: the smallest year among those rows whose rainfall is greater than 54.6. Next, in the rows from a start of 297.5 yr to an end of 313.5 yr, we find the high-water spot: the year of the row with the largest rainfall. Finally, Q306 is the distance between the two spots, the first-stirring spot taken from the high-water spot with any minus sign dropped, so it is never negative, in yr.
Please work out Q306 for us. 14 yr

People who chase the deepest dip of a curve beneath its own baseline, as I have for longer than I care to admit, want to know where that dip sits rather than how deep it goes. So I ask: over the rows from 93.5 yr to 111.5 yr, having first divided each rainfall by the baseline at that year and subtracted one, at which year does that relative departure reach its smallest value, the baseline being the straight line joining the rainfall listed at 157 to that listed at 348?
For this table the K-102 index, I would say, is 101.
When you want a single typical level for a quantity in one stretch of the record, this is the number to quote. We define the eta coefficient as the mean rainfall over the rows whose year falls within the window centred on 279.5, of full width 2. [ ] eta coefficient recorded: 34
